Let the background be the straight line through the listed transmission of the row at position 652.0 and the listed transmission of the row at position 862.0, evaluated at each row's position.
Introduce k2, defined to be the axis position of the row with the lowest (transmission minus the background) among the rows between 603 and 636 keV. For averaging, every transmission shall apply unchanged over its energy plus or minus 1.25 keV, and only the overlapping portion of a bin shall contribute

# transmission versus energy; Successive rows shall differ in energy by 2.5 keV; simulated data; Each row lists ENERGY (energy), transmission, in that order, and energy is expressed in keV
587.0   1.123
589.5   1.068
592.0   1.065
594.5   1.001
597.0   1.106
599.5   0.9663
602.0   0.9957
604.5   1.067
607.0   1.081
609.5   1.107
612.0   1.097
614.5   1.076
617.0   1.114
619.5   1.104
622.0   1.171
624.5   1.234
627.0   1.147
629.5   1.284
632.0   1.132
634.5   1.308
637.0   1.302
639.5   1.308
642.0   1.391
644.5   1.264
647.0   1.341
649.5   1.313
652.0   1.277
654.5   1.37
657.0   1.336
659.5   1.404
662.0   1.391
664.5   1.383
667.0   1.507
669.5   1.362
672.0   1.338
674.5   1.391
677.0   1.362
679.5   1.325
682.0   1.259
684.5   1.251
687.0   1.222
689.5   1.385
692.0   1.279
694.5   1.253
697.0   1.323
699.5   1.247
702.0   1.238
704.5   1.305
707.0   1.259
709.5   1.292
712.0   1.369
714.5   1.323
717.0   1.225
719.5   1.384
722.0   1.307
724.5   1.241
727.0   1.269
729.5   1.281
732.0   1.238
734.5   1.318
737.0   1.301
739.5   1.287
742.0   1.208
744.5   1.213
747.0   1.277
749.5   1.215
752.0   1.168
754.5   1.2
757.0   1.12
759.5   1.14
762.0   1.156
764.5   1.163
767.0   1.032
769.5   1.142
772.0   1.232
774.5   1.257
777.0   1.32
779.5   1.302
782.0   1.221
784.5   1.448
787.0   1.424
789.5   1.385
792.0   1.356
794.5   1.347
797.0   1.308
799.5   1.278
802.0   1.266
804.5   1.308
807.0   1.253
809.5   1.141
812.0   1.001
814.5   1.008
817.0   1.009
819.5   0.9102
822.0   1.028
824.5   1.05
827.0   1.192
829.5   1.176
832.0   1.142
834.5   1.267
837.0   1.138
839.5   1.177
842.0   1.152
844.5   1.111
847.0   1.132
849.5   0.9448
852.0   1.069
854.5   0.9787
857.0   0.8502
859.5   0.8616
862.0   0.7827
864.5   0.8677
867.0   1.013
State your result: 604.5 keV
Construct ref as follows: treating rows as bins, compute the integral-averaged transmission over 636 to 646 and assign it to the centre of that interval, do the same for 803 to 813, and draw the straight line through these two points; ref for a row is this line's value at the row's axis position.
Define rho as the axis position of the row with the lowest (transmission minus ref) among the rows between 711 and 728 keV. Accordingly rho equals 717.0 keV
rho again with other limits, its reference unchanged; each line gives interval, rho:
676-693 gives 687.0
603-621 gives 604.5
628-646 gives 632.0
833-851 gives 849.5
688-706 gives 702.0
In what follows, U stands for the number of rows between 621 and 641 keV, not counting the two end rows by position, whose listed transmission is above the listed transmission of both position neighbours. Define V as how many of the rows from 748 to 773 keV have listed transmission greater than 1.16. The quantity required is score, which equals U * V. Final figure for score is 15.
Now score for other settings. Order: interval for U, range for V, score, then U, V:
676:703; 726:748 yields 18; 2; 9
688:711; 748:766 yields 8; 2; 4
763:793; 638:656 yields 14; 2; 7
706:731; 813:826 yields 0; 2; 0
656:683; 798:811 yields 12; 3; 4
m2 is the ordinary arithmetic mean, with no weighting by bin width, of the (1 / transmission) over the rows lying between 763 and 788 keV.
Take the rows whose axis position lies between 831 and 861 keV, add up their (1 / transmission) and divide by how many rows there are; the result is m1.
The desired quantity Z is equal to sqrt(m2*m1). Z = 0.87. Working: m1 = 0.95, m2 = 0.805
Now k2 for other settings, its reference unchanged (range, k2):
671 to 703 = 687.0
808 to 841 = 819.5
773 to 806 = 782.0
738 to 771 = 767.0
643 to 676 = 644.5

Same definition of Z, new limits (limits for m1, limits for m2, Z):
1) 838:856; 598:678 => 0.87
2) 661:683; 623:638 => 0.77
